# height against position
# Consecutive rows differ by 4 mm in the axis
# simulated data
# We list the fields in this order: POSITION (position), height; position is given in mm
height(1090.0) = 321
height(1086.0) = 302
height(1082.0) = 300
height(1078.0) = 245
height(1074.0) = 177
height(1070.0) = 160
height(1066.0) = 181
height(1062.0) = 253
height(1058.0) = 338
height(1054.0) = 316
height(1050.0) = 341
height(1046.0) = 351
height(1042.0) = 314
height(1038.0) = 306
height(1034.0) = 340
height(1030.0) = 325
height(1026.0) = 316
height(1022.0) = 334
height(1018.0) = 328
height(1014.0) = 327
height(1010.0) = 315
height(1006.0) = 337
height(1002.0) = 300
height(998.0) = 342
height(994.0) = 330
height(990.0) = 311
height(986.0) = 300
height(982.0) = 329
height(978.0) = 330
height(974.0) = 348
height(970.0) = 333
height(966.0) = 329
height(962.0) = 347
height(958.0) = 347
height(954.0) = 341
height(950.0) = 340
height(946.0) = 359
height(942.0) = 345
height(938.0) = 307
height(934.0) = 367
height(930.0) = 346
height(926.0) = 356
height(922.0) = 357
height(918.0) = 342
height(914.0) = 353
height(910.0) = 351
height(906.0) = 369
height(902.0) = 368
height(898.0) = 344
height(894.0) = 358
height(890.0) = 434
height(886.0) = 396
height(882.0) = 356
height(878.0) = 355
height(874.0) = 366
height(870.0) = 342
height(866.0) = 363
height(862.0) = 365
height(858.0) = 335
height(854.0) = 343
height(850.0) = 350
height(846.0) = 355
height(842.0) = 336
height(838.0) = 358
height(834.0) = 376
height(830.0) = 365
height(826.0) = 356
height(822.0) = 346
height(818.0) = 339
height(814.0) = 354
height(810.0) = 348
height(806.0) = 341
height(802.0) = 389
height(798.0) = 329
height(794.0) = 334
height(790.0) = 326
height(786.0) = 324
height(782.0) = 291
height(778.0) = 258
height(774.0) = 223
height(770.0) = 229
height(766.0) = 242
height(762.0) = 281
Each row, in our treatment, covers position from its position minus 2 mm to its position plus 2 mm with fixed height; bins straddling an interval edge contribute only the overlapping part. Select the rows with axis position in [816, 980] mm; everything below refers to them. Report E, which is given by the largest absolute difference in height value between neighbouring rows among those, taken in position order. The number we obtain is 76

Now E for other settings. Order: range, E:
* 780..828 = 60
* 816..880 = 30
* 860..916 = 76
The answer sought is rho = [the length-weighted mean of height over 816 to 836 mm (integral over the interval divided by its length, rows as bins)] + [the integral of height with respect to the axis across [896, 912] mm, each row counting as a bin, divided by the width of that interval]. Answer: 714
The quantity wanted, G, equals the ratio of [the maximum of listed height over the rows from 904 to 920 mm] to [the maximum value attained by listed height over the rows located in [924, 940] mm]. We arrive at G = 1.01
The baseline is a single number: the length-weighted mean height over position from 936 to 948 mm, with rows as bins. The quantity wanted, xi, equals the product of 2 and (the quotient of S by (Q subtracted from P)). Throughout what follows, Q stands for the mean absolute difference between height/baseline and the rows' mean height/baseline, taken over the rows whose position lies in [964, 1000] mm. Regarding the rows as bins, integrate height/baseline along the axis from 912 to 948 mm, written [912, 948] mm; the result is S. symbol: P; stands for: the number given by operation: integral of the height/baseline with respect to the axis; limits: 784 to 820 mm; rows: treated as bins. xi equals 2.03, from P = 37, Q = 0.030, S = 37.2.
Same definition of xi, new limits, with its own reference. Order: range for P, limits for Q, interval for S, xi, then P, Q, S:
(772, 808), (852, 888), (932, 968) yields 2.19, 33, 0.039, 36.6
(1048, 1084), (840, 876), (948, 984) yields 2.64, 27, 0.031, 36.1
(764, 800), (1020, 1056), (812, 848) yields 2.50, 30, 0.038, 37.8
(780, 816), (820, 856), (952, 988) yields 1.98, 36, 0.027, 35.7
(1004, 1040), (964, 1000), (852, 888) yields 2.20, 35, 0.030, 38.2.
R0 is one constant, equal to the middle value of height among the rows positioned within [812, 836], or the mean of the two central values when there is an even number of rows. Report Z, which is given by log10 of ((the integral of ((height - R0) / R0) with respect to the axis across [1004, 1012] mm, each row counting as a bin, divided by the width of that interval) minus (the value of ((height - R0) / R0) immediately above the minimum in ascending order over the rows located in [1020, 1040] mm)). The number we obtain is -1.6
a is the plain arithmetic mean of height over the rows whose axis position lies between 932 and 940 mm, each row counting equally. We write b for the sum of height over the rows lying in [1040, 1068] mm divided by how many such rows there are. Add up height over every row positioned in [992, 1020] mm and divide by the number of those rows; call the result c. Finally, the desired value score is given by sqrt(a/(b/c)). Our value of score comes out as 19.2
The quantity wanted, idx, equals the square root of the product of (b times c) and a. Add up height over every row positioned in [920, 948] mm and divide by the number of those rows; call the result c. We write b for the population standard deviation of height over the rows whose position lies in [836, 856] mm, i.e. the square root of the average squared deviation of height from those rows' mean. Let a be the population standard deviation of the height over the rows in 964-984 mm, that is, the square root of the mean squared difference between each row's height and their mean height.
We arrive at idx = 142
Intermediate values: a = 7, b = 8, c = 348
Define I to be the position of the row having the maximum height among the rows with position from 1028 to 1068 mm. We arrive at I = 1046.0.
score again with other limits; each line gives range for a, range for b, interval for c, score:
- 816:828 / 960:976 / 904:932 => 19.0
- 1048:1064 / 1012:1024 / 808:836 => 18.3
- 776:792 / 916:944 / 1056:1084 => 14.3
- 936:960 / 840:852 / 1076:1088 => 16.6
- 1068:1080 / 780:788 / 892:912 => 15.0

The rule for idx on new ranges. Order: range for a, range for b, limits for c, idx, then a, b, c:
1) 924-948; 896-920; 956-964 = 266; 19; 11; 347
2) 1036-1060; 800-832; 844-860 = 294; 16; 15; 346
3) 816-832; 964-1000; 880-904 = 226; 10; 14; 376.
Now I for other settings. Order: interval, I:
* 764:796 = 794.0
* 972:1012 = 974.0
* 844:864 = 862.0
